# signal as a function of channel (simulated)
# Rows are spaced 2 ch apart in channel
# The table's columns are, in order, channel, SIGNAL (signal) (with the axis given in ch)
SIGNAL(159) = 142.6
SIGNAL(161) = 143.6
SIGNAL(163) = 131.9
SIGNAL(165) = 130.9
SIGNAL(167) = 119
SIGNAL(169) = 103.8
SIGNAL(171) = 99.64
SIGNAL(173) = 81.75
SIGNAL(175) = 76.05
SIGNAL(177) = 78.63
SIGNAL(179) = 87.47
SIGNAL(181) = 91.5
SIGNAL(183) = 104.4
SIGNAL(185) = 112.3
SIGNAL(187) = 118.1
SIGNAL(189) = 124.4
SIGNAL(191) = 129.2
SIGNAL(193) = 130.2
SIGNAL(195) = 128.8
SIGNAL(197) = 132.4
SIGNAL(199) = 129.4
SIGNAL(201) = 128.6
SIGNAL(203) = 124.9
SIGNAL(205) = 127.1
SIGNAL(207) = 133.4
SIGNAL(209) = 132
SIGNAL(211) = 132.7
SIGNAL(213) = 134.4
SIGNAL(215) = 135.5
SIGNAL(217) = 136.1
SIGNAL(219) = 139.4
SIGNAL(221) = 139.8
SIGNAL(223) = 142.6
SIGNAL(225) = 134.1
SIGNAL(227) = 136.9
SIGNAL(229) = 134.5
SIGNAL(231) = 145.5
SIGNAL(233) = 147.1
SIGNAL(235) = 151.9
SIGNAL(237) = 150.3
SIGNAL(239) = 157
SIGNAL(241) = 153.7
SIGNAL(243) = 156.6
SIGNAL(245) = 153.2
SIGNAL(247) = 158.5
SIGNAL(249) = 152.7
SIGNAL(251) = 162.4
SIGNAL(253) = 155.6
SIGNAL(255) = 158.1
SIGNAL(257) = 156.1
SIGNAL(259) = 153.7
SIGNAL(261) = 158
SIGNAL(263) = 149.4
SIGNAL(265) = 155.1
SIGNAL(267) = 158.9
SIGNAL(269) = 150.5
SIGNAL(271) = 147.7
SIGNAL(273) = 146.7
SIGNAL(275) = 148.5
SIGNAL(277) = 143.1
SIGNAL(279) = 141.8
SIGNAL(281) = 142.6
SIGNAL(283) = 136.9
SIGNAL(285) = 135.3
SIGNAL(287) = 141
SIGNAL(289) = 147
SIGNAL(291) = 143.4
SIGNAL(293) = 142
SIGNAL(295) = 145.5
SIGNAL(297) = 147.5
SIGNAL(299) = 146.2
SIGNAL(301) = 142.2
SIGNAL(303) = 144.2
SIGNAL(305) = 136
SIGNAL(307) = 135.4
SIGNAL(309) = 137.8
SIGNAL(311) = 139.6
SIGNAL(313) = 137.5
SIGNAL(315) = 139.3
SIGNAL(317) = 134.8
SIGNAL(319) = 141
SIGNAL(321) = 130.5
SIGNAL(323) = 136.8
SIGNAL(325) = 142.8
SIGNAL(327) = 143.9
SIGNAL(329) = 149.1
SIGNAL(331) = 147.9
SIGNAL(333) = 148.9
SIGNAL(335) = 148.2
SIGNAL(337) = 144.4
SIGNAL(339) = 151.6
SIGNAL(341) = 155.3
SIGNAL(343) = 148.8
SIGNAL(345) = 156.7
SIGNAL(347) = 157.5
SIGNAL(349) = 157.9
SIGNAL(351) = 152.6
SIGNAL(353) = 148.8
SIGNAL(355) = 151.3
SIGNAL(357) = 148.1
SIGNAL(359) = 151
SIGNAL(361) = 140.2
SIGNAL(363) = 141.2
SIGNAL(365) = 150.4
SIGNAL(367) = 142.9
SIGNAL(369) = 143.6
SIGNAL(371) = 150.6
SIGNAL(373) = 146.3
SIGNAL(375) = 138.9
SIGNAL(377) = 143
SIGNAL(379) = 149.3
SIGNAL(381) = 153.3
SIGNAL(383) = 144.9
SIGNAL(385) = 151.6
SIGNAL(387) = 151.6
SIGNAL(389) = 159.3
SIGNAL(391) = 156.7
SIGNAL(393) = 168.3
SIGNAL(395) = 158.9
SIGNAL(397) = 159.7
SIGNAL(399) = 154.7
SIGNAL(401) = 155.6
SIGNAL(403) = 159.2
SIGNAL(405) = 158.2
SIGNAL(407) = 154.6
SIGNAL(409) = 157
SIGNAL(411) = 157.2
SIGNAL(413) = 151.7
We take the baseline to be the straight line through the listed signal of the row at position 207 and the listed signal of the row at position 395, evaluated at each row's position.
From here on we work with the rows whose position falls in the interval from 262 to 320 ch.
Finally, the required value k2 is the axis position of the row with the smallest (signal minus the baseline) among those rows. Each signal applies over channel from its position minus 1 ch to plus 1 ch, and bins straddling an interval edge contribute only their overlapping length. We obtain 317 ch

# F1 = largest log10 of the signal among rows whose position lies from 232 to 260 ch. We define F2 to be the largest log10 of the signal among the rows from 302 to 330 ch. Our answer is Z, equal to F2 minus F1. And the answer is -0.04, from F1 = 2.21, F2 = 2.17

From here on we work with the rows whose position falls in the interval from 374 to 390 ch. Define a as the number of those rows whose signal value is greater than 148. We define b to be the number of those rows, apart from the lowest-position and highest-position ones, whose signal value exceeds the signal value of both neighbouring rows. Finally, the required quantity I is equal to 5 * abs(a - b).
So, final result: 20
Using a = 5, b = 1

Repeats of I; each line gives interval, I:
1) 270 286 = 5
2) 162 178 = 0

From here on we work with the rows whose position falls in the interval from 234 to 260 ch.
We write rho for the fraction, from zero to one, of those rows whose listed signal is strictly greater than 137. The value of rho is 1.0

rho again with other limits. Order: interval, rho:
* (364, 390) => 1.0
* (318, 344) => 0.8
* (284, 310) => 0.8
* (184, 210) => 0.0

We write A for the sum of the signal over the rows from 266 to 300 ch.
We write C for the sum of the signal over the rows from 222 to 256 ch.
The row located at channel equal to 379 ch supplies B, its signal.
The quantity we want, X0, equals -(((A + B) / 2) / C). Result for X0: -0.512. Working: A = 2465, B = 149.3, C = 2551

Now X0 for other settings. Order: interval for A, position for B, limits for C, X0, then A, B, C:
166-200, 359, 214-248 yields -0.404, 1847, 151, 2473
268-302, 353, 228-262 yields -0.498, 2448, 148.8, 2605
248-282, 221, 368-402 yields -0.526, 2581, 139.8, 2586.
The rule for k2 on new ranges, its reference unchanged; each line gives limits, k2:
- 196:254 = 203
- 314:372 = 321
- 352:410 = 375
